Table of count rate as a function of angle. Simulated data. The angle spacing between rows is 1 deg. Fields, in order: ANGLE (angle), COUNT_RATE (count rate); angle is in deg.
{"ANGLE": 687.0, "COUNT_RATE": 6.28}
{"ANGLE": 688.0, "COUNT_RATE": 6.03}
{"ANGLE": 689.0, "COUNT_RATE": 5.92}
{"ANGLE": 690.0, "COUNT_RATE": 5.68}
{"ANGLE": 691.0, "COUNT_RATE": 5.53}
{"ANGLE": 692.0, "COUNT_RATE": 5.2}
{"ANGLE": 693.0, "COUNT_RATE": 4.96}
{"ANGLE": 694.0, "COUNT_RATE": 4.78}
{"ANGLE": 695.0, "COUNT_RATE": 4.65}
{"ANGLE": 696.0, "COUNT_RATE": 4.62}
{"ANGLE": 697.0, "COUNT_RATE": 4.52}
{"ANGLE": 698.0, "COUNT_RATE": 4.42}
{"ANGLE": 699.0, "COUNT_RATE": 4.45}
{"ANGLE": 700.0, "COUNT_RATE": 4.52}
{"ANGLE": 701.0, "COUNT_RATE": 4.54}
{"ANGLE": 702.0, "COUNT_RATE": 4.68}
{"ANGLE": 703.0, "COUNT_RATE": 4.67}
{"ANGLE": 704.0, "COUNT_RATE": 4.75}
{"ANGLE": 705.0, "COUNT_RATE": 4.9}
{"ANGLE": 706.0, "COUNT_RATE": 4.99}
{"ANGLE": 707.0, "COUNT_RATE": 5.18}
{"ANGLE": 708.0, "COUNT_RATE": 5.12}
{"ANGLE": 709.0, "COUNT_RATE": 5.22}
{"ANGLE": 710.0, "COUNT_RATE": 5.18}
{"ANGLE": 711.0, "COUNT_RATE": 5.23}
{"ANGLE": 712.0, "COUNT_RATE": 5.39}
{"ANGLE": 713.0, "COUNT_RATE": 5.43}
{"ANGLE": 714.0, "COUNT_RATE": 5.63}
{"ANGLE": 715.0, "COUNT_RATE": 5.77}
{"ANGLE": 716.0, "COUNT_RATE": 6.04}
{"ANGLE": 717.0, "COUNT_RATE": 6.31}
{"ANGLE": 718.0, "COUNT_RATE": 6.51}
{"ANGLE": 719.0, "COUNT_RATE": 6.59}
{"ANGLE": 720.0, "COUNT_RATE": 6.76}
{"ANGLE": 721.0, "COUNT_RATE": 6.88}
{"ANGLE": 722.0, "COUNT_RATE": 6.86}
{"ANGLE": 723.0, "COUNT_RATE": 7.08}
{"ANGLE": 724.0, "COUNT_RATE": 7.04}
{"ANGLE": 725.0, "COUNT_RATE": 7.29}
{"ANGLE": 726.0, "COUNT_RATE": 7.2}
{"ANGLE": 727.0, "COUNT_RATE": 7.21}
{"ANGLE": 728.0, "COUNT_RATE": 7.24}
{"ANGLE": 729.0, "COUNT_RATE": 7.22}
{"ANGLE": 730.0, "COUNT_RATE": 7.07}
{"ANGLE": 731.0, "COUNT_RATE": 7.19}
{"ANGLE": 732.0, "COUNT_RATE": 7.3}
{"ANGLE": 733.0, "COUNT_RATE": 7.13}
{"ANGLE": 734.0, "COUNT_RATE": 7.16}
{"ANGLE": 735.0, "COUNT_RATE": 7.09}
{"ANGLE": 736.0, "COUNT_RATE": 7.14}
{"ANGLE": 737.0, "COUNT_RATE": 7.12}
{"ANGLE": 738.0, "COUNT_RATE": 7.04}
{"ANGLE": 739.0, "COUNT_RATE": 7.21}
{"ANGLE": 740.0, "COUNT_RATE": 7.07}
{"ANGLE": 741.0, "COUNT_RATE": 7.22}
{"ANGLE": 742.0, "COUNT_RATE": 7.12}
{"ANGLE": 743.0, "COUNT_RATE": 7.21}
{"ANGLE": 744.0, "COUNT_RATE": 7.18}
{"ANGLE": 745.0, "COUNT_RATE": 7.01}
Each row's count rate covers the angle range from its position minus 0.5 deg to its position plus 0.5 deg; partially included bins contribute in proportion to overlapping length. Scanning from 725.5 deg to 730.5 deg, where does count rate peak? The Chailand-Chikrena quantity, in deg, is 728.0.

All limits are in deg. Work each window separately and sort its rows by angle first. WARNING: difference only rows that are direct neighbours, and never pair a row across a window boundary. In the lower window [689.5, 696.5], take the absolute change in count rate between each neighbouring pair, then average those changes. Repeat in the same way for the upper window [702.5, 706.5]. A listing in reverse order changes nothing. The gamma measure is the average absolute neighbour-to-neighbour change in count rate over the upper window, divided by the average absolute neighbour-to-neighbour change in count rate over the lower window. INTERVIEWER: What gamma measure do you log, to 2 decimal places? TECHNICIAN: 0.60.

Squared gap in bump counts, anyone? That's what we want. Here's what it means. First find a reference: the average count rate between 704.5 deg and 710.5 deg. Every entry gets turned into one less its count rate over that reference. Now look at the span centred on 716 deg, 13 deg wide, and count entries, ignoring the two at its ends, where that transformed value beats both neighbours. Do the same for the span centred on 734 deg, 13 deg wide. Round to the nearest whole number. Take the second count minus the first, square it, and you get 16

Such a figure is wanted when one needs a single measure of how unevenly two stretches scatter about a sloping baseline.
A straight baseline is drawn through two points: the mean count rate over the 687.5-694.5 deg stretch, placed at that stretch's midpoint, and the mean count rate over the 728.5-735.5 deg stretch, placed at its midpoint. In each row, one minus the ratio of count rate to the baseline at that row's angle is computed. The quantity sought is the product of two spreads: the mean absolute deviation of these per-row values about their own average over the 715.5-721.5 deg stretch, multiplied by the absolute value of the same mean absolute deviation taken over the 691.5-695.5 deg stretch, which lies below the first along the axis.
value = 0.0010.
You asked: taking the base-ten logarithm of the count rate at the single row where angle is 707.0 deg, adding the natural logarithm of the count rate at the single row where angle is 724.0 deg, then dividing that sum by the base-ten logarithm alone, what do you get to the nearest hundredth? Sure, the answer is 3.73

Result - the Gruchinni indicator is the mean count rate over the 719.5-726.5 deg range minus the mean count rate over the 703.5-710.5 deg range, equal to 2.0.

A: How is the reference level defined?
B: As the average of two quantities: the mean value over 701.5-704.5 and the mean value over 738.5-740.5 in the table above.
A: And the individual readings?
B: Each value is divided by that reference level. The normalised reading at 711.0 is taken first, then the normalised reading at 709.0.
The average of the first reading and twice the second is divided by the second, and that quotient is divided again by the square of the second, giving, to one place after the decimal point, 1.9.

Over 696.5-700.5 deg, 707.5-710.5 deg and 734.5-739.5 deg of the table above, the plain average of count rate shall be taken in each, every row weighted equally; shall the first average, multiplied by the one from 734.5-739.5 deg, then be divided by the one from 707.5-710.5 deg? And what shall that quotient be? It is 6.16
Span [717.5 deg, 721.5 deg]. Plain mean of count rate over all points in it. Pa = 6.7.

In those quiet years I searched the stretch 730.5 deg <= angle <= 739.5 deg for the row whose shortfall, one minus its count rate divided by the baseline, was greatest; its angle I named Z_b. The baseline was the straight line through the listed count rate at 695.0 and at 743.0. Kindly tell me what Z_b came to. 738.0 deg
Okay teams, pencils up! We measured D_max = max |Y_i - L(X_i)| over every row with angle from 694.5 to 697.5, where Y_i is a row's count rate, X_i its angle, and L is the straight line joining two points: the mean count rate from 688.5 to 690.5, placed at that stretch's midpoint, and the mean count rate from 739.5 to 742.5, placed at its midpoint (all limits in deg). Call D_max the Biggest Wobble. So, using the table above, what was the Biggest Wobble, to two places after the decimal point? 1.47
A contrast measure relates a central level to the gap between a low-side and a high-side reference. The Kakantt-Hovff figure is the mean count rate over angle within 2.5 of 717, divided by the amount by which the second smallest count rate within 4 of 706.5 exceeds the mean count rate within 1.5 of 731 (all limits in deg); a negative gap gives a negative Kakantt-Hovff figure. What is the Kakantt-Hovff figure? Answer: -2.56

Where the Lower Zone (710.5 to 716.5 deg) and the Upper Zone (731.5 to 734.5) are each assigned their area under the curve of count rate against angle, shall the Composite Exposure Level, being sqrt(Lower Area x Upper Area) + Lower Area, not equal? 60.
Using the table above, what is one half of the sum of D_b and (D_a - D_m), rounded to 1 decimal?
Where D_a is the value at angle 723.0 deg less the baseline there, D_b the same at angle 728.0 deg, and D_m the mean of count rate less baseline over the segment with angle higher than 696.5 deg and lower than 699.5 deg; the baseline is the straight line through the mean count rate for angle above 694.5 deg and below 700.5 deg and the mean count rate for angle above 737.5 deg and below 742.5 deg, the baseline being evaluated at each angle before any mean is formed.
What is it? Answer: 1.0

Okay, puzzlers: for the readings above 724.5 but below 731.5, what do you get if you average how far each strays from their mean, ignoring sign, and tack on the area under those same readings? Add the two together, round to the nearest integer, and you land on 50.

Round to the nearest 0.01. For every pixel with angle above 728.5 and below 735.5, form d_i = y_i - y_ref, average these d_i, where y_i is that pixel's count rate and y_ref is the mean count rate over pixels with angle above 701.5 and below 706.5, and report 2.37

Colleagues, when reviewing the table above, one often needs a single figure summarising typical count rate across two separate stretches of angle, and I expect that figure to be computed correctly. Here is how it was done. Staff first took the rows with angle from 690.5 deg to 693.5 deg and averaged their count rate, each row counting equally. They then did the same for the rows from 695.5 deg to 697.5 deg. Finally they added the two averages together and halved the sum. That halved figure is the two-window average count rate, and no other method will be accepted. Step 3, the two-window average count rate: 4.90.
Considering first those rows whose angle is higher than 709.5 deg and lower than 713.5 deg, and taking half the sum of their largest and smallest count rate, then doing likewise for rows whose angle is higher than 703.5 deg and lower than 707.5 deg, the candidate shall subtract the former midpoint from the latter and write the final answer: -0.3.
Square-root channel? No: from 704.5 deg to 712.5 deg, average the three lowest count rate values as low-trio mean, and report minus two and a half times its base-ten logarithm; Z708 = -1.75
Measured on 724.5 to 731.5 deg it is -2.14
